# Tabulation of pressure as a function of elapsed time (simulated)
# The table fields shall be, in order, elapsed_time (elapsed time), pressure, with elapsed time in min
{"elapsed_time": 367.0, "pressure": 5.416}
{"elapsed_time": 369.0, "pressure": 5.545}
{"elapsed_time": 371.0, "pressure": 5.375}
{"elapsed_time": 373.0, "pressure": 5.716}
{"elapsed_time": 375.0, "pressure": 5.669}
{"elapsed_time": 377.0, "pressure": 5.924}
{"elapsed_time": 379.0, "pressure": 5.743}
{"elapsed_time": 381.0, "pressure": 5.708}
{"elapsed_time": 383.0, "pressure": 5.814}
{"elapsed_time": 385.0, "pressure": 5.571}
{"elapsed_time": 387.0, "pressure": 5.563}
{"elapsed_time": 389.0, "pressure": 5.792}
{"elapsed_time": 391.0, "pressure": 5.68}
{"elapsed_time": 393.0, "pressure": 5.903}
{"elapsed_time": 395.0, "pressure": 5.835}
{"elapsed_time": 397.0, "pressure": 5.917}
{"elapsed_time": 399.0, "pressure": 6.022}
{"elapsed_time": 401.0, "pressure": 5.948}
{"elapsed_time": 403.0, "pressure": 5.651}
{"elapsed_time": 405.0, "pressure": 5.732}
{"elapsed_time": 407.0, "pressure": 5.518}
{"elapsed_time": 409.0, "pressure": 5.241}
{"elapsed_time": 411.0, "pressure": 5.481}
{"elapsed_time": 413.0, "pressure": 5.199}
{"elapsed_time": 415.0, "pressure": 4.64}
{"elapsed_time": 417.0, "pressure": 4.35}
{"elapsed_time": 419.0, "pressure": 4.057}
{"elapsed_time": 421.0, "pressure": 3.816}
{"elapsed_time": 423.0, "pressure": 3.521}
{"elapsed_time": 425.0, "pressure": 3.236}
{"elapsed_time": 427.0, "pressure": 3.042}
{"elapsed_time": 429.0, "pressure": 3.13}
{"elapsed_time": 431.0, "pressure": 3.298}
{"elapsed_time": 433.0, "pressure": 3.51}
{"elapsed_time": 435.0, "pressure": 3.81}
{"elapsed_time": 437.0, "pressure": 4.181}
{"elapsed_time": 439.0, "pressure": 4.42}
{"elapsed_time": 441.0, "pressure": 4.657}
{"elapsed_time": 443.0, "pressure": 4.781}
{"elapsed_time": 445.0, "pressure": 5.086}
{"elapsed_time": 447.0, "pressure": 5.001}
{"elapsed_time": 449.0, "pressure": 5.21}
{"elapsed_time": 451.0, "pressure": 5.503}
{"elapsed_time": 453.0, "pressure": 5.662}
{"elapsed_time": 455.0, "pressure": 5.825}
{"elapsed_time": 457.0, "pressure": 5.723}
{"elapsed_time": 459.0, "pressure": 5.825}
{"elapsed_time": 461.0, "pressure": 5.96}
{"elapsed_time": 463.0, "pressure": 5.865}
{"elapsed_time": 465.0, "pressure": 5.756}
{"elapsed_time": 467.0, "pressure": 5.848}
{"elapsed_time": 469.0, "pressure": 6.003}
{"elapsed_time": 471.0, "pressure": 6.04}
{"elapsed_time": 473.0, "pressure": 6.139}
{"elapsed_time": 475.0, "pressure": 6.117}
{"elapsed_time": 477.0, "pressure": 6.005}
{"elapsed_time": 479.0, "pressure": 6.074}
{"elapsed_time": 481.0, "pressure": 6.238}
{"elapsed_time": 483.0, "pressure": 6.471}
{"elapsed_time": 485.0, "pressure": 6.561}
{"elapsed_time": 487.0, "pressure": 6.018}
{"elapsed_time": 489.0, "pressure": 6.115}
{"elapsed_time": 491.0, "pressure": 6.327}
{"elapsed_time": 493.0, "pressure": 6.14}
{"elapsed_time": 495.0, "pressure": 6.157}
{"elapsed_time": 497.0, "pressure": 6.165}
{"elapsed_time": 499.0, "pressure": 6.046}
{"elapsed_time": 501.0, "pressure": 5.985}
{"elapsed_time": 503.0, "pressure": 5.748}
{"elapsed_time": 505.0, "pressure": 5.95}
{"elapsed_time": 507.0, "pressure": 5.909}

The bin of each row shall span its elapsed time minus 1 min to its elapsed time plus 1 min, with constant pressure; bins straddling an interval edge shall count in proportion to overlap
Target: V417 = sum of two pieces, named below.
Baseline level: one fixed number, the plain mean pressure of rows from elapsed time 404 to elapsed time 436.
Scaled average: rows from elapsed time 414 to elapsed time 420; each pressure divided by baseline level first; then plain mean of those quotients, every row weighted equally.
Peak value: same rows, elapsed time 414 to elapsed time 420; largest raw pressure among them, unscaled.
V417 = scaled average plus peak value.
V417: 5.7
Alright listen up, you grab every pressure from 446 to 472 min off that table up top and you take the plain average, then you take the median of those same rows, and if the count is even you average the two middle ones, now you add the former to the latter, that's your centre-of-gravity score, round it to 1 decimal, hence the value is 11.5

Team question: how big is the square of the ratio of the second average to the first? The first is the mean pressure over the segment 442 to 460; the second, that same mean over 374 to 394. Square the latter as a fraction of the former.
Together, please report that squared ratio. 1.13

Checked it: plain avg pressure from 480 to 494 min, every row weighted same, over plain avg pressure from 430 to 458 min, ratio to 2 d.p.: 1.32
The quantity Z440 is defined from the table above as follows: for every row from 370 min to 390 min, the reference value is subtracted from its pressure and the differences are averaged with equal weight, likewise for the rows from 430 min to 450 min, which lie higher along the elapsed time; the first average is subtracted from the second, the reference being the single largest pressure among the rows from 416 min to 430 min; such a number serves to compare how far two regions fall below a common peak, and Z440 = -1.3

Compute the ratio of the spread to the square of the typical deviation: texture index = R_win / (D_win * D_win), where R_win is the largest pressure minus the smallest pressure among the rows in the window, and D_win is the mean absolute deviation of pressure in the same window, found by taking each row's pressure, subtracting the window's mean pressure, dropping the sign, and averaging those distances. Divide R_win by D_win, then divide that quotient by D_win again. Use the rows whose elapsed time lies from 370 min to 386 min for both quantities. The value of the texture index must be 42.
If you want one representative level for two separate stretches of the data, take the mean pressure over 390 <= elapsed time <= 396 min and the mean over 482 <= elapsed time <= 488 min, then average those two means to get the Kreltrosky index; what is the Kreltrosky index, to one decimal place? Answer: 6.1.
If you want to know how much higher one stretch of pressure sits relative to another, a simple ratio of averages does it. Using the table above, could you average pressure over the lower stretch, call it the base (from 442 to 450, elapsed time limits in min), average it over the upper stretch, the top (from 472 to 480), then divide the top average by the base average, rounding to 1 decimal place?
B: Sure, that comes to 1.2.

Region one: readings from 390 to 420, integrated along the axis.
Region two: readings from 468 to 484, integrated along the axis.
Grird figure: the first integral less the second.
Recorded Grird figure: 64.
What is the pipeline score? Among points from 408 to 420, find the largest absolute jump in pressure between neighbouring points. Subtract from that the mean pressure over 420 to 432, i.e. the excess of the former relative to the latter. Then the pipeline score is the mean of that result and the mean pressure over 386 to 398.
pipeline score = 1.5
